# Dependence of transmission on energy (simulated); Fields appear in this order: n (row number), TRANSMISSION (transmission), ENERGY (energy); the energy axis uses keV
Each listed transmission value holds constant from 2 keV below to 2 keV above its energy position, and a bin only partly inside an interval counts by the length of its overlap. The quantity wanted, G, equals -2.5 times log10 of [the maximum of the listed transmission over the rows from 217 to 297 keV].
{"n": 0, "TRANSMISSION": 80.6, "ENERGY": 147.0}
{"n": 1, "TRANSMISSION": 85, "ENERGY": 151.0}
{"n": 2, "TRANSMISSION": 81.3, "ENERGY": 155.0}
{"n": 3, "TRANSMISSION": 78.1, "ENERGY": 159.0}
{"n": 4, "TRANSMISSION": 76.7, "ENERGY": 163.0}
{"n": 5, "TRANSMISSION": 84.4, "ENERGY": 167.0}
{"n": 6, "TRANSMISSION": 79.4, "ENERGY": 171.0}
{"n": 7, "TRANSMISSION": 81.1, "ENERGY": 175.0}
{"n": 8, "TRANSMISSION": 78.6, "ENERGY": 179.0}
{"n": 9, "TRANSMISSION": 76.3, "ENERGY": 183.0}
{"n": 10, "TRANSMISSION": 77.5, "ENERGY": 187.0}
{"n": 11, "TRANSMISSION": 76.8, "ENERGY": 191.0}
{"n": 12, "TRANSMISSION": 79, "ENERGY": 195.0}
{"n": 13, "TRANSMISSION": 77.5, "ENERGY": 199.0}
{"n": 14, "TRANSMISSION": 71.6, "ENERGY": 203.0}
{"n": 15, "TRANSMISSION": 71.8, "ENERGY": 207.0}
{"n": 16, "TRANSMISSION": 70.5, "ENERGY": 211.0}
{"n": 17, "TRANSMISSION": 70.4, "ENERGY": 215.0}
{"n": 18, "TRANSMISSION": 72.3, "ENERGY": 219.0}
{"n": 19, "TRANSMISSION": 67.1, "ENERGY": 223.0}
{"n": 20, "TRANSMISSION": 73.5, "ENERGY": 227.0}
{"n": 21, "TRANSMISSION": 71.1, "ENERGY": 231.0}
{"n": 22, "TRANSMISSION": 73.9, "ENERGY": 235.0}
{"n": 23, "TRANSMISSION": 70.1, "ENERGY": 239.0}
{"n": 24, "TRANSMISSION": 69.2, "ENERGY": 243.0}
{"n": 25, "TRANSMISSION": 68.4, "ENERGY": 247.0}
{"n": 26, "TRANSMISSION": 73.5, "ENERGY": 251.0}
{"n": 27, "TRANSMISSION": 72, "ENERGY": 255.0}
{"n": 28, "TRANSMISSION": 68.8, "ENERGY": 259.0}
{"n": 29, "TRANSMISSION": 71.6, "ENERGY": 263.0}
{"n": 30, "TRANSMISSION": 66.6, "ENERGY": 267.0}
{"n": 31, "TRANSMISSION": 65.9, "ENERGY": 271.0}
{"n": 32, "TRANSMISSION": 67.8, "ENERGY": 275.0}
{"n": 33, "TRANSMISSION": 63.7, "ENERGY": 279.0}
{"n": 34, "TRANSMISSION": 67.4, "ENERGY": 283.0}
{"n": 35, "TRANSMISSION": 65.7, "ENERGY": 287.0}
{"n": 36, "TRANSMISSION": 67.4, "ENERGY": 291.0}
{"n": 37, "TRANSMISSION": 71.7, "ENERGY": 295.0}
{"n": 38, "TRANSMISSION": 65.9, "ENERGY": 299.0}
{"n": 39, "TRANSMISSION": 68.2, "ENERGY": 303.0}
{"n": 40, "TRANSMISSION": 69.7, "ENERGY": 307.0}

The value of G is -4.67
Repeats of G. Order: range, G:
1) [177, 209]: -4.74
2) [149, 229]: -4.82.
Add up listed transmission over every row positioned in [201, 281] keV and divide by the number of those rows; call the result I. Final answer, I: 70.0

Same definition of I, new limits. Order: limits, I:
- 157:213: 77.1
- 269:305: 67.1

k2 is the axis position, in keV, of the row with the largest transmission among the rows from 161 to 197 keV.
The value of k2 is 167.0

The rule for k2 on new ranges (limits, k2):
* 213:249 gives 235.0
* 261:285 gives 263.0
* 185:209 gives 195.0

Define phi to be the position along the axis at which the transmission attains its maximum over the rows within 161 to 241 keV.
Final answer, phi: 167.0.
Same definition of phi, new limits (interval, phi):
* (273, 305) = 295.0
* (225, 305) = 235.0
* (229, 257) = 235.0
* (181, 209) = 195.0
